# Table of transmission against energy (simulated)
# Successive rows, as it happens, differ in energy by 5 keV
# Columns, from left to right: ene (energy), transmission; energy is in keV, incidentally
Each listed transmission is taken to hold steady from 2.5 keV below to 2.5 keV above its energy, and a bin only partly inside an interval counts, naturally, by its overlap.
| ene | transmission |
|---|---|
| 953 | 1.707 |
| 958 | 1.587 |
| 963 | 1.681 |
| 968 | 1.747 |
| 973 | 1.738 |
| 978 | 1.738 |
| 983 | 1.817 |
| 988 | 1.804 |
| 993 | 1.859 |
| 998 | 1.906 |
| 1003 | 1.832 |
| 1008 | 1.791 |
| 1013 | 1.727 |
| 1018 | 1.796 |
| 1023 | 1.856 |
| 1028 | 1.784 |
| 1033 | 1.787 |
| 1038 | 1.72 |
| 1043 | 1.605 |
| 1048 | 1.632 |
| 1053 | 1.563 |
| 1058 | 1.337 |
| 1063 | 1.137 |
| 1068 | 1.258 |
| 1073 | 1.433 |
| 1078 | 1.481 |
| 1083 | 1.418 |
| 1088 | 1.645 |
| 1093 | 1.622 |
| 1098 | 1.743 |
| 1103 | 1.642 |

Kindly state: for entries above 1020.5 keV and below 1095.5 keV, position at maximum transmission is 1023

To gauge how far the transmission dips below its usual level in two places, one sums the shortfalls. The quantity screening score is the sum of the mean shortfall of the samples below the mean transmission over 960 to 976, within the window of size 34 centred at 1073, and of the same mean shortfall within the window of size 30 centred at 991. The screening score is 0.23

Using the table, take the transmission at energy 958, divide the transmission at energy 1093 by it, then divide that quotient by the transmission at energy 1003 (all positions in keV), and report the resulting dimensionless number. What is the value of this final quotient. 0.56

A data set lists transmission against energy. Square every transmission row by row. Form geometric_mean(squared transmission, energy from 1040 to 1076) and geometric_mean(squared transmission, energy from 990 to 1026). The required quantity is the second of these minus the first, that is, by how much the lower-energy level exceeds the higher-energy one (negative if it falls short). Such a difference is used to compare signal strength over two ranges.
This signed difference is 1.3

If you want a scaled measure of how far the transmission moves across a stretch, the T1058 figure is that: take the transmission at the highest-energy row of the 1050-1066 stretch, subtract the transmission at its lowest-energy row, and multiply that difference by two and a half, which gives -1.1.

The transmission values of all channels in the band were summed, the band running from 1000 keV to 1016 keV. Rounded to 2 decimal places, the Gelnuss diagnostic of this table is 5.35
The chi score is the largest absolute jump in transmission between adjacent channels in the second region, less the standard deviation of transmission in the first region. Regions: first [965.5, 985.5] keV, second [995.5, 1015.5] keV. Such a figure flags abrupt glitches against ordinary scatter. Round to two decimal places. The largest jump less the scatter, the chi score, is 0.04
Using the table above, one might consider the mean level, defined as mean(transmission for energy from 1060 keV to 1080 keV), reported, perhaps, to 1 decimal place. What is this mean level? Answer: 1.3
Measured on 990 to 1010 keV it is 1.8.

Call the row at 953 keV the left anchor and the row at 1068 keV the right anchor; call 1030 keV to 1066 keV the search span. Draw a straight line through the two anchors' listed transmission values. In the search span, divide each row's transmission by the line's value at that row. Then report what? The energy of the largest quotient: 1033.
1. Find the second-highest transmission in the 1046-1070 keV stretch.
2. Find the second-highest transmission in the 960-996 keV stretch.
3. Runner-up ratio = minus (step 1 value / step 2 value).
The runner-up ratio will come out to -0.86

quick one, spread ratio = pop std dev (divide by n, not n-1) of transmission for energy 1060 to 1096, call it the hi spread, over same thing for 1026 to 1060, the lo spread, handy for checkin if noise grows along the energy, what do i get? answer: 1.2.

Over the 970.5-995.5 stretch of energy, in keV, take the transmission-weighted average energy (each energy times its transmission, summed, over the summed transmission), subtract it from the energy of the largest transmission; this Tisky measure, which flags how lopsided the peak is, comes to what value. 9.8 keV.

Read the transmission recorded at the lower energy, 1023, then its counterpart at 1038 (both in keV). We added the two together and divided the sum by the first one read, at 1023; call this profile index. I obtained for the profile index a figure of 1.93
